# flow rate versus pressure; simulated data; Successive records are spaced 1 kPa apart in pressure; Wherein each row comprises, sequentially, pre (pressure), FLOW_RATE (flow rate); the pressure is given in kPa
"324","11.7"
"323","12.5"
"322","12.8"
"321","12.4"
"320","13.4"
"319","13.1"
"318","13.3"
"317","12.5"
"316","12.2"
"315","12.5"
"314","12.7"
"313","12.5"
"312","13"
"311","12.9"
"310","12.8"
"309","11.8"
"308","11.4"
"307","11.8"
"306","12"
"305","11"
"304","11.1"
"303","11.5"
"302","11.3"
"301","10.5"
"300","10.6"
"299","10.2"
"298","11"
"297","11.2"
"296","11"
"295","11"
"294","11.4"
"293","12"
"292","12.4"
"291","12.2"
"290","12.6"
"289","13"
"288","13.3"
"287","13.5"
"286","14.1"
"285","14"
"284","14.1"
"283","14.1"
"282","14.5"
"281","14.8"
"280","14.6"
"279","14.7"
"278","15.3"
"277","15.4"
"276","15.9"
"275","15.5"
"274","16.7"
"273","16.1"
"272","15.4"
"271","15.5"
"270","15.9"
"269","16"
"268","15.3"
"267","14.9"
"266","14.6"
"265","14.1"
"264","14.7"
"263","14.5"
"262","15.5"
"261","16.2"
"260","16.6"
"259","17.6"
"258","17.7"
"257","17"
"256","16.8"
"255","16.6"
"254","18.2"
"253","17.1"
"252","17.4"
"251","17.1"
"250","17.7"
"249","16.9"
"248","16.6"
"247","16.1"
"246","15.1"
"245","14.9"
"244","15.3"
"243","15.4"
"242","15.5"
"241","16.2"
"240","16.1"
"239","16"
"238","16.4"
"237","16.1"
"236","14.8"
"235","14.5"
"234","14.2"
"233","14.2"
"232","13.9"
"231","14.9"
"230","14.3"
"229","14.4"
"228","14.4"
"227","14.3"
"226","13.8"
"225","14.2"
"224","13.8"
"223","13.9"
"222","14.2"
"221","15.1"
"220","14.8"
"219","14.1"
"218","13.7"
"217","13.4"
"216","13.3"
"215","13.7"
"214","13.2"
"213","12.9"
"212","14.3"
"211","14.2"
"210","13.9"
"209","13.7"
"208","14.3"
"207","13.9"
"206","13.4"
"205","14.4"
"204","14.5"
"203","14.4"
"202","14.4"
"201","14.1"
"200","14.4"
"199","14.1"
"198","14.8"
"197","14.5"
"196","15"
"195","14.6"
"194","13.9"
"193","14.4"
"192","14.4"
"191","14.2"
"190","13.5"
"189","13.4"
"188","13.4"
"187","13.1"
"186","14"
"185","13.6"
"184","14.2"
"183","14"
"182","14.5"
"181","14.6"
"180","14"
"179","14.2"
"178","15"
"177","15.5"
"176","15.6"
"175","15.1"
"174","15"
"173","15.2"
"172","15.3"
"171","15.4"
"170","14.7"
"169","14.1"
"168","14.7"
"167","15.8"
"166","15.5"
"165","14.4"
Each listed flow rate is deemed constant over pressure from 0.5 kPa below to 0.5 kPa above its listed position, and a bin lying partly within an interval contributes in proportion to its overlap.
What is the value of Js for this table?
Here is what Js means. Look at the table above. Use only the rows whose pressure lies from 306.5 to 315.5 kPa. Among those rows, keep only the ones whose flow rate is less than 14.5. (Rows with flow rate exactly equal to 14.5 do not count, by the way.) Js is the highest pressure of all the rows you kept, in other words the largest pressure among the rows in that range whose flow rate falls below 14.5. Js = 315 kPa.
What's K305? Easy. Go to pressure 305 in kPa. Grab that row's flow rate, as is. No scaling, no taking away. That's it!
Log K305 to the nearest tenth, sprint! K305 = 11.0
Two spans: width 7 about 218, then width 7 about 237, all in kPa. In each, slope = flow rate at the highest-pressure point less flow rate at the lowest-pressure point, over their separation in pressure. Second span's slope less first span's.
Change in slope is 0.08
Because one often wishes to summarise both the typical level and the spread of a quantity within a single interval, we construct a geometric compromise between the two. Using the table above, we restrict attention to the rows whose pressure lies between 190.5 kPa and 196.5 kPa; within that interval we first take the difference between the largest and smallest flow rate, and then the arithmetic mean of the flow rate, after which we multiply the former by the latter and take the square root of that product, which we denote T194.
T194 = 4.0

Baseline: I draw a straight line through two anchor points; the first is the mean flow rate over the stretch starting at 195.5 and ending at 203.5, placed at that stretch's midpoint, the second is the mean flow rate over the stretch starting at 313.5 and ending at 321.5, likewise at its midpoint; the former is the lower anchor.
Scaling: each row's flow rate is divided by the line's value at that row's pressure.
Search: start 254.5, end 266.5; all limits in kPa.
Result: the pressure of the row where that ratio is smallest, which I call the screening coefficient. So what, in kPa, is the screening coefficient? 265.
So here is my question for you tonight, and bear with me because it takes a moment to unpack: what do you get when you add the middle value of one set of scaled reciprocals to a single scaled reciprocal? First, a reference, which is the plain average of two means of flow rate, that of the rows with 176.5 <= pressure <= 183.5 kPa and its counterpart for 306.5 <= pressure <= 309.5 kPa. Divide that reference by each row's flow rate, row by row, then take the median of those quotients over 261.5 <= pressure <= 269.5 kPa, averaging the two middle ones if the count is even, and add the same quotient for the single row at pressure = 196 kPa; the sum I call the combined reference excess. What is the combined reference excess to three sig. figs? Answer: 1.76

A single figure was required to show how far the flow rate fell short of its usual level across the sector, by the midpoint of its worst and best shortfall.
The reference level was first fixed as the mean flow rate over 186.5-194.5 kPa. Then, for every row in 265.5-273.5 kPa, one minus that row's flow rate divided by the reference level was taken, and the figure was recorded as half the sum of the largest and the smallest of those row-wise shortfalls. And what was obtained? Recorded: -0.11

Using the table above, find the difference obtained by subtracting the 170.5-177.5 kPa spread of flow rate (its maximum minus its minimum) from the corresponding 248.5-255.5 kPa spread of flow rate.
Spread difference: 1.0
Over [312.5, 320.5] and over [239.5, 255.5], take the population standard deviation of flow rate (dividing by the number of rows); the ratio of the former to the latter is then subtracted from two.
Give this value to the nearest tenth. 1.6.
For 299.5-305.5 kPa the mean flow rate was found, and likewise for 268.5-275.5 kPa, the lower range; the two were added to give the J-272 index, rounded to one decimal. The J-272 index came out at 26.9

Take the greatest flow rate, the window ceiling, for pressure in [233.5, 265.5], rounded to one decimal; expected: 18.2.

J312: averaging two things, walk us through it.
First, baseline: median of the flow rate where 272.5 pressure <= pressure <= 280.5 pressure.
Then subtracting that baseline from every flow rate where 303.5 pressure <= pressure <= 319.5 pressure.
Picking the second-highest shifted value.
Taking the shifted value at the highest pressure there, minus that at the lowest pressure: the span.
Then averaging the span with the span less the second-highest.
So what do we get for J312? 3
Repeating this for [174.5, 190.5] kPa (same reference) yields -2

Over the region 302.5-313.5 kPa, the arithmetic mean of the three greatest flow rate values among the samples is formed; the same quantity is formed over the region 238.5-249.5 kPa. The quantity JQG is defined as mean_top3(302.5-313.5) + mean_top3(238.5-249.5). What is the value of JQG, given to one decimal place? 29.5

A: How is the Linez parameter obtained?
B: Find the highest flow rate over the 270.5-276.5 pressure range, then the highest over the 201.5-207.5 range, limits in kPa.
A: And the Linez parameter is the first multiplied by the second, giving 242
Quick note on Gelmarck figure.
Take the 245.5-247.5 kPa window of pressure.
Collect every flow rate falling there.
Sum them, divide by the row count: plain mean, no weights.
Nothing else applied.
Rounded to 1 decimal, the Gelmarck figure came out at 15.6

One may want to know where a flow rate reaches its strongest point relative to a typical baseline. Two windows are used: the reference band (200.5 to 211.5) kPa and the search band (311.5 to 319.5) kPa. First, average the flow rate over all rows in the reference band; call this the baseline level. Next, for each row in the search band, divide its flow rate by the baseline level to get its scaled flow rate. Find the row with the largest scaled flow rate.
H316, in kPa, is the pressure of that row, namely 318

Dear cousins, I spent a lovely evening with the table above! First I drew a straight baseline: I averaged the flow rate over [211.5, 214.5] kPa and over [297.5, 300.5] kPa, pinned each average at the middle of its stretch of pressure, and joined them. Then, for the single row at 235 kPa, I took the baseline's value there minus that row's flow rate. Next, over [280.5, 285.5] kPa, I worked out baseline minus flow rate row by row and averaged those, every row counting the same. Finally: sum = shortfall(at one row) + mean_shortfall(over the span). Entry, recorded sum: -4.9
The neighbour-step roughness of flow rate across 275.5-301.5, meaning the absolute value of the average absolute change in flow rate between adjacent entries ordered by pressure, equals 0.30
